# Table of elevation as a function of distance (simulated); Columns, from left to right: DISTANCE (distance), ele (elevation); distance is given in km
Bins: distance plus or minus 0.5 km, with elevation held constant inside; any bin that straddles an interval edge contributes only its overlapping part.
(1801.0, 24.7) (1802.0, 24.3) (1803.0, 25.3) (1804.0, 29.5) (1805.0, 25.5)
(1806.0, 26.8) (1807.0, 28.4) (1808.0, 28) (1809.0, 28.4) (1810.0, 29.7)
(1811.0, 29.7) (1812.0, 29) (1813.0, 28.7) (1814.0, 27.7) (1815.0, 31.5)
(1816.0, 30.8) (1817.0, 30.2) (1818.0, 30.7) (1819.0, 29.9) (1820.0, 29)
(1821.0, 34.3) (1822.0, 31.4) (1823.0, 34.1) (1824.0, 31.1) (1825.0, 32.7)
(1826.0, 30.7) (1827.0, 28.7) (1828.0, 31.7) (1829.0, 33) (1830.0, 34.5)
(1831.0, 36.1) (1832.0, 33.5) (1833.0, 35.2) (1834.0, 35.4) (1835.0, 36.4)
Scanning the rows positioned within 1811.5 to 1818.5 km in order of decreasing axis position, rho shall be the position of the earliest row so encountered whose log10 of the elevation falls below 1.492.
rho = 1818.0 km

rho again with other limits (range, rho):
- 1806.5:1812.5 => 1812.0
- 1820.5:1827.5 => 1827.0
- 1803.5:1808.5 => 1808.0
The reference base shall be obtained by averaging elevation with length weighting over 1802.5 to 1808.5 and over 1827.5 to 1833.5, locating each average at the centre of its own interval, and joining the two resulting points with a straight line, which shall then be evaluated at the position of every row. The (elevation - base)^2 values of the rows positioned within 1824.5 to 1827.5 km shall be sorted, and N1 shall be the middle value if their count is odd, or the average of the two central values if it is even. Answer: 4.3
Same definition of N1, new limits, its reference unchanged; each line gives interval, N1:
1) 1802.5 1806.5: 2.1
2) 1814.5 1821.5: 1.0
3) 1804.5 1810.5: 0.4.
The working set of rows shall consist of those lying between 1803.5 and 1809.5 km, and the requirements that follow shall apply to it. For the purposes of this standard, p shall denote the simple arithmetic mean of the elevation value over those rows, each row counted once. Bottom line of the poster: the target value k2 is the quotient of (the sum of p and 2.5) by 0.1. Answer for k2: 303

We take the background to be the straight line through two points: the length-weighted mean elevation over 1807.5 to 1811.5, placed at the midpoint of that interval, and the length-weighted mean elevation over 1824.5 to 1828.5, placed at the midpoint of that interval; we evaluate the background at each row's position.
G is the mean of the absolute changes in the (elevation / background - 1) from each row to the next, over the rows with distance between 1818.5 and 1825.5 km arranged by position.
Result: 0.090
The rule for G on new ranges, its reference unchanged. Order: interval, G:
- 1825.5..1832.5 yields 0.063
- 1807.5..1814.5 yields 0.022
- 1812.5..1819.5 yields 0.043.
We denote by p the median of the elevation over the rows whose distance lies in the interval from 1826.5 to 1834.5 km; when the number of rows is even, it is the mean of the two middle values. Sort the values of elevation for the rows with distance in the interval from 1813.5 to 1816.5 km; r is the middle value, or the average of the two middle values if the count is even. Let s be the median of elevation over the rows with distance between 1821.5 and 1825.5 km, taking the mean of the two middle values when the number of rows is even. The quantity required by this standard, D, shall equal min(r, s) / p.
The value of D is 0.91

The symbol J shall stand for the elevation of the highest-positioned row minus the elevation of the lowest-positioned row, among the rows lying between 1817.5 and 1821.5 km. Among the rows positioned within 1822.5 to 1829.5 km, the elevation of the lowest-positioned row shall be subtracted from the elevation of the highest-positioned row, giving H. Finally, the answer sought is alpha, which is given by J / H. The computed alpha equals -3.3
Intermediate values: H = -1.10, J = 4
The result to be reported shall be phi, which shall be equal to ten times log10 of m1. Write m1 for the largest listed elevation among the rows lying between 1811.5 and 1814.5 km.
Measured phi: 14.6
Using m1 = 29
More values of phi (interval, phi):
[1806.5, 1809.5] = 14.5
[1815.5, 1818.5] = 14.9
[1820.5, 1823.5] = 15.4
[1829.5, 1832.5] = 15.6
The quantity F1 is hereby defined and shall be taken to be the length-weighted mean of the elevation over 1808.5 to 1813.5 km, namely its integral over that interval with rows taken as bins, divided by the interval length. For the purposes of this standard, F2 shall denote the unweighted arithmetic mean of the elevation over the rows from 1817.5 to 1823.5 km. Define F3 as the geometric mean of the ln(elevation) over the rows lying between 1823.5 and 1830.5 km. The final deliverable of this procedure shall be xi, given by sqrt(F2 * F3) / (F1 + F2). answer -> 0.172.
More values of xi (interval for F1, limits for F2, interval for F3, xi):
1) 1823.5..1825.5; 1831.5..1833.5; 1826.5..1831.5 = 0.165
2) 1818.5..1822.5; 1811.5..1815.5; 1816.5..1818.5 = 0.165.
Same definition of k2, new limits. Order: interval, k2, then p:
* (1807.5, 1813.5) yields 314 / 28.9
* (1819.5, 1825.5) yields 346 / 32.1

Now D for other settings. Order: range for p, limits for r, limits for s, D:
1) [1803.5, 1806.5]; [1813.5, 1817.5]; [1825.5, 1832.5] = 1.14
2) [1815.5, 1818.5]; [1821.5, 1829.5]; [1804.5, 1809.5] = 0.91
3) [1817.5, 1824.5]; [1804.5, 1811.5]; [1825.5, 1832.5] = 0.91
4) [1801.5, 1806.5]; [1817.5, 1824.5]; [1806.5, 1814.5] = 1.12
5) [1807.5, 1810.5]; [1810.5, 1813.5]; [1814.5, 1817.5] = 1.02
